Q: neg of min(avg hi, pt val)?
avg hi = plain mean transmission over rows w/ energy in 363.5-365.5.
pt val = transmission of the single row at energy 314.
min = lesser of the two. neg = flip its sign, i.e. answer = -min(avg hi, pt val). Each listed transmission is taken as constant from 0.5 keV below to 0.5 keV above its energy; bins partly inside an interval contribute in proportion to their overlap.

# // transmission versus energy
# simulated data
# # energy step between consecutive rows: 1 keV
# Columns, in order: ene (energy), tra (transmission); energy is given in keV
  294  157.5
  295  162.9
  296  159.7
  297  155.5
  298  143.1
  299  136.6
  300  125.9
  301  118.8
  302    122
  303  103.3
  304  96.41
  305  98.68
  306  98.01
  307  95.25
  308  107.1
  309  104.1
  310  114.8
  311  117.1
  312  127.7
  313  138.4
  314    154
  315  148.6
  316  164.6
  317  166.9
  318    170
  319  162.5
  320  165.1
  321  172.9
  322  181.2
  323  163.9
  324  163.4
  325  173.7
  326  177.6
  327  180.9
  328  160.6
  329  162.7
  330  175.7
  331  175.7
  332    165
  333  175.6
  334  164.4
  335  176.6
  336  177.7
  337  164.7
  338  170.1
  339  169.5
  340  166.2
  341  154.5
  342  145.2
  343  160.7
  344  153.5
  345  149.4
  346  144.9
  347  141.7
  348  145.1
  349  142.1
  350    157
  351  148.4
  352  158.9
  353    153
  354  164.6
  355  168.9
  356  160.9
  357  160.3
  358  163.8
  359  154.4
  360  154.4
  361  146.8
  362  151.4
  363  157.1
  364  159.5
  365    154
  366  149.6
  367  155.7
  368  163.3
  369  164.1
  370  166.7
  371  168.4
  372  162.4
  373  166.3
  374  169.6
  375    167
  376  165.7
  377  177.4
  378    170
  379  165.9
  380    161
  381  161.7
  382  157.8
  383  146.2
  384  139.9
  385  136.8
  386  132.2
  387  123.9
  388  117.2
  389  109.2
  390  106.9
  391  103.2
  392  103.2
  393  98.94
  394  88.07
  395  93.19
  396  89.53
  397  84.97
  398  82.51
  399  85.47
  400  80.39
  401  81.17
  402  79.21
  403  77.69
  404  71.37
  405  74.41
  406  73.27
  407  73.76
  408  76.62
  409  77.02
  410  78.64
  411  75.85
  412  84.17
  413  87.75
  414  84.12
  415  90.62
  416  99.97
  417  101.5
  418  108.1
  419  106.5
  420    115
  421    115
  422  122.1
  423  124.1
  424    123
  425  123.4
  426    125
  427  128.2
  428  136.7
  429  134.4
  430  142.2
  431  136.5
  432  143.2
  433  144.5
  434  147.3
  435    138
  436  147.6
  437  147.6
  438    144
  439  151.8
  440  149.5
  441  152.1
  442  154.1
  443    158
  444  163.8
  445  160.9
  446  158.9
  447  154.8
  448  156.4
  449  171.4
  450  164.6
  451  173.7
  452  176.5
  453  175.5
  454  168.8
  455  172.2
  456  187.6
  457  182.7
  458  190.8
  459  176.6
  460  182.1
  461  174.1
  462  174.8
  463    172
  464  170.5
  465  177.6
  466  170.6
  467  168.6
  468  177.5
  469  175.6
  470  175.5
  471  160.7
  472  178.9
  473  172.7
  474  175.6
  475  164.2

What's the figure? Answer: -154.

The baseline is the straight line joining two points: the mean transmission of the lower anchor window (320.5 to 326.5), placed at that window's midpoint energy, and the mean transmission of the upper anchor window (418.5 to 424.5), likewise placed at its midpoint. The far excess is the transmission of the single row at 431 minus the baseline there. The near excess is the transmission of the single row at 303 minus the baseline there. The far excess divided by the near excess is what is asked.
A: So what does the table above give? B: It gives -0.3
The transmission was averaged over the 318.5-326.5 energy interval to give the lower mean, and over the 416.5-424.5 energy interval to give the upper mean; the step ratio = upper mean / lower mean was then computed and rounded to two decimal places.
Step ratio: 0.67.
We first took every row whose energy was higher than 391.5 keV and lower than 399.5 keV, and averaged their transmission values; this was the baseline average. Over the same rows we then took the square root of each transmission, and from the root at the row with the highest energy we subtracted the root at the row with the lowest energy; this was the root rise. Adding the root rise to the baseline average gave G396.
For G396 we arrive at 90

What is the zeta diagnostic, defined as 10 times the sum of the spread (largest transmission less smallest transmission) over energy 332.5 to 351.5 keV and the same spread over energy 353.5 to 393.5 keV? 1145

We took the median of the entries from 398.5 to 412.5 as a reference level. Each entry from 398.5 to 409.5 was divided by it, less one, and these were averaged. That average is 0.00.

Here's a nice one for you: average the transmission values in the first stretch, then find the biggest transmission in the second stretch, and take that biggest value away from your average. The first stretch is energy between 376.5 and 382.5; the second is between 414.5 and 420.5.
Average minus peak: 51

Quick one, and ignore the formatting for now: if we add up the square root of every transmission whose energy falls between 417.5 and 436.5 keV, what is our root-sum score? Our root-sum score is 216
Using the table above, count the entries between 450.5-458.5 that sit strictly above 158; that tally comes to 8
